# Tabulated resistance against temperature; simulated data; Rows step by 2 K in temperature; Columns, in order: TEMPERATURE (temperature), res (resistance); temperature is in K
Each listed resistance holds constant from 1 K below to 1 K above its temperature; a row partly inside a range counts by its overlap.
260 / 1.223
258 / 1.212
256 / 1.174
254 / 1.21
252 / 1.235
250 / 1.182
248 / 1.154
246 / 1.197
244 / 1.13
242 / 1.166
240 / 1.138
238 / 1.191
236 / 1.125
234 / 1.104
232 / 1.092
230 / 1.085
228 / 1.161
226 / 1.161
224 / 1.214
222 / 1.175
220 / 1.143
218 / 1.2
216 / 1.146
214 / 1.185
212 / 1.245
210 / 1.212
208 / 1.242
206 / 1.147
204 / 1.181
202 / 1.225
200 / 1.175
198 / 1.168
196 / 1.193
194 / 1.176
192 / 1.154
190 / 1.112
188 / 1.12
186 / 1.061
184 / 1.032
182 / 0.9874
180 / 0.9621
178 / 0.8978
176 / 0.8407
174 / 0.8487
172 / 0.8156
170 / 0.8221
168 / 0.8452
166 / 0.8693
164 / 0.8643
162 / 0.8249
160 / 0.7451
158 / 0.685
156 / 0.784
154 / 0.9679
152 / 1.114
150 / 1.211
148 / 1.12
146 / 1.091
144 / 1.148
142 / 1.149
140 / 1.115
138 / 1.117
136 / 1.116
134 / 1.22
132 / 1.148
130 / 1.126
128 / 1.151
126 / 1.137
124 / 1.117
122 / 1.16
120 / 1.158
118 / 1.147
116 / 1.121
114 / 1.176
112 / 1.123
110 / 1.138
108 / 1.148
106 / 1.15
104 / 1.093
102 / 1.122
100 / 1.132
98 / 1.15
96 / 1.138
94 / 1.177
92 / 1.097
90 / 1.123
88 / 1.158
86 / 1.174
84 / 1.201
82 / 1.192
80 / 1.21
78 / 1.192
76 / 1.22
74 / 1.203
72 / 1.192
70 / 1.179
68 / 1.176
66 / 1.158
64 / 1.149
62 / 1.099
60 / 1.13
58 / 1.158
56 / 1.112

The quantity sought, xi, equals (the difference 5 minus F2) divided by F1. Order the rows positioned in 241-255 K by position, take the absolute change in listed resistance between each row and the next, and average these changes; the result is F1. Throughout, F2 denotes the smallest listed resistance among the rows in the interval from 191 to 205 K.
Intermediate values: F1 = 0.042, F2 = 1.154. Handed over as 92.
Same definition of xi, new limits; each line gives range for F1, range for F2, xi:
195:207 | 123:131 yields 121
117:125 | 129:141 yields 208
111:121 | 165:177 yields 115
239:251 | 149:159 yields 107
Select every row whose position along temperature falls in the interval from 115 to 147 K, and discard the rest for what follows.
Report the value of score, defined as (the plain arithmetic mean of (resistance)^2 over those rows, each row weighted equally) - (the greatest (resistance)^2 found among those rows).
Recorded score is -0.19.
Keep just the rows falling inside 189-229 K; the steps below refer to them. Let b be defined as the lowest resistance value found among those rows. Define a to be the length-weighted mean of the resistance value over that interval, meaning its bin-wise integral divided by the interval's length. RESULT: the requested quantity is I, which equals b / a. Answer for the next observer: 0.94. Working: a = 1.18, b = 1.112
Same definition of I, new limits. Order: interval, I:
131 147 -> 0.96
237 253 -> 0.96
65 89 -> 0.97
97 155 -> 0.85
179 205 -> 0.86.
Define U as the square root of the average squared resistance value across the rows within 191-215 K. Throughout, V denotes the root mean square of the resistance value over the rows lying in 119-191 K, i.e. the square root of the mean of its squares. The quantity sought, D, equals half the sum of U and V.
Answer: 1.11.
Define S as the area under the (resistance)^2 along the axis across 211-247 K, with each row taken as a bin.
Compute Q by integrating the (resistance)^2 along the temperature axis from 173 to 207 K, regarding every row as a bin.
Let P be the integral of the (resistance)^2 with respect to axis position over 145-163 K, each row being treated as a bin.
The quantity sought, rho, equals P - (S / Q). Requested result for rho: 16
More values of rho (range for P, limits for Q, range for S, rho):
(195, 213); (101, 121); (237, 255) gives 25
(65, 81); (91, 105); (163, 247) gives 17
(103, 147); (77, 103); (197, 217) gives 56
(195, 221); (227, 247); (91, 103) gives 36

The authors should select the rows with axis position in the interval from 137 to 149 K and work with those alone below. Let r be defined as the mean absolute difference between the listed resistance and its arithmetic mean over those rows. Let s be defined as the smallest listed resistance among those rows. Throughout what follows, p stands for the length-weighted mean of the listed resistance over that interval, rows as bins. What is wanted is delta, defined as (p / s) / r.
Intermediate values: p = 1.12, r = 0.017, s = 1.091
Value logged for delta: 61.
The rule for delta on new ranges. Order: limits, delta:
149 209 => 10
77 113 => 38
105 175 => 11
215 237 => 32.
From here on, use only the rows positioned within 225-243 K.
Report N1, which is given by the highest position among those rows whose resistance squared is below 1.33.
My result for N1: 240 K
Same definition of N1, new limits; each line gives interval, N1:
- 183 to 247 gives 244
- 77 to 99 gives 98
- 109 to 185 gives 184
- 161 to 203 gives 190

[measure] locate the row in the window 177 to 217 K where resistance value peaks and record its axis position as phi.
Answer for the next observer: 212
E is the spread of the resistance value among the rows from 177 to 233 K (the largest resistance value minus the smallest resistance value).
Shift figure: 0.347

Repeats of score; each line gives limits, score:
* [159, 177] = -0.06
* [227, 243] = -0.13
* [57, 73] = -0.09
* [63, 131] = -0.15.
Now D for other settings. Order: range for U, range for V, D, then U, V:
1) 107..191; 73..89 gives 1.12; 1.042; 1.194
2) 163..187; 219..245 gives 1.03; 0.907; 1.146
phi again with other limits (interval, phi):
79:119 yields 80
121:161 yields 134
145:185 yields 150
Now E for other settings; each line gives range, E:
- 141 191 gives 0.526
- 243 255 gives 0.105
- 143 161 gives 0.526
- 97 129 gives 0.083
